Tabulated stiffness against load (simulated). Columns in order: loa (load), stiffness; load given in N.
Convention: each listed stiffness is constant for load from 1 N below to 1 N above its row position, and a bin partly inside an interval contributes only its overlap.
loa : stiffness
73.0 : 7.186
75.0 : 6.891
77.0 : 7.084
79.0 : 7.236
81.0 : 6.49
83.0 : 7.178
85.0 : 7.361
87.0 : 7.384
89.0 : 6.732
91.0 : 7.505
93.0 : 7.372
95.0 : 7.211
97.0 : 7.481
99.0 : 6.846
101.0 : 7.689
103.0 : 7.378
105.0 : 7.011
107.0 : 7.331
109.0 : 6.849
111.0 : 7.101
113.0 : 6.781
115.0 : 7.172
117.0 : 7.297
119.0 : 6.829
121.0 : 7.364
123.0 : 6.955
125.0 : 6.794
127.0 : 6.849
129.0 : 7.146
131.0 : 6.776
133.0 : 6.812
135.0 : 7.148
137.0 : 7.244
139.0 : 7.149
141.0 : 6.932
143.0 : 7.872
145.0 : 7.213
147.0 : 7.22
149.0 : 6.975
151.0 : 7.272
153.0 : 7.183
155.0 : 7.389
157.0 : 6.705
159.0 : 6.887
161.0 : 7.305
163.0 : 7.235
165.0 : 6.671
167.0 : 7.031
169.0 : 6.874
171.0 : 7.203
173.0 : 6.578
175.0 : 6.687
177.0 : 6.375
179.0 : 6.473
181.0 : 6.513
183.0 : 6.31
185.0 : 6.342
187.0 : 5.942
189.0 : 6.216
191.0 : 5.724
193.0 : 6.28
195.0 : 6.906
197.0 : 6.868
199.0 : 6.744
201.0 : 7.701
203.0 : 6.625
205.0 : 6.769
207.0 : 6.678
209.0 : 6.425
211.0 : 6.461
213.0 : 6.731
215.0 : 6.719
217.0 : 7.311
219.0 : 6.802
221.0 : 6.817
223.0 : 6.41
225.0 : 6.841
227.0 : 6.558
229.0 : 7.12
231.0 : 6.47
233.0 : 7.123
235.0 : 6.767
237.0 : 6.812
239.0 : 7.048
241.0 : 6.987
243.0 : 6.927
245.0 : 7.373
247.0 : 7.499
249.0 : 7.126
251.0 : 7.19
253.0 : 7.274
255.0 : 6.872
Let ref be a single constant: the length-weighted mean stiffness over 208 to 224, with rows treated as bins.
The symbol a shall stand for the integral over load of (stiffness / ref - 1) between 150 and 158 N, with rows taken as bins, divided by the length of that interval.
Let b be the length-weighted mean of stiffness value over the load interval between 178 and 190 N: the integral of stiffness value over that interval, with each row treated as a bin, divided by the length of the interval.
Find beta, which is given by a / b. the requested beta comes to 0.010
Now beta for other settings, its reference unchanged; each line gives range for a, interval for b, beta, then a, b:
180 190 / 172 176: -0.010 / -0.066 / 6.6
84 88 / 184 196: 0.016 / 0.099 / 6.2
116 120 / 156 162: 0.008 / 0.053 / 7.0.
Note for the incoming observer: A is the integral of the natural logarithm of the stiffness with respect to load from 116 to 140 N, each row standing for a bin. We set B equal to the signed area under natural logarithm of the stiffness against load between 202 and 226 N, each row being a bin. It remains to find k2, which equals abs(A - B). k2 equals 1.1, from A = 46.8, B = 45.7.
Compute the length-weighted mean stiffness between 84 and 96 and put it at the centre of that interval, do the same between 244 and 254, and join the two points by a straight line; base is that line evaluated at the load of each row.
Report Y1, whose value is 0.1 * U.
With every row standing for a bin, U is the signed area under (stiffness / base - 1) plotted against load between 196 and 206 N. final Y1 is -0.05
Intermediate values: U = -0.5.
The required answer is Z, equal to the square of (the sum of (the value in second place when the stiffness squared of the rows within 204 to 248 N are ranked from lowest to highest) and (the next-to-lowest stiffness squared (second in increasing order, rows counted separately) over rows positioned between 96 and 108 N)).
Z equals 8178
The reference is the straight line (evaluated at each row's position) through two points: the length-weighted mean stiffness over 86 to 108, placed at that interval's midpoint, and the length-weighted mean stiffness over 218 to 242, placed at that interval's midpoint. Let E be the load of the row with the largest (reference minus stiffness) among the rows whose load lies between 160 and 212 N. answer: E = 191.0 N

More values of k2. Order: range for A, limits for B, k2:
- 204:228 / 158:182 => 0.4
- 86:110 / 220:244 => 1.4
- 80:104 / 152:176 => 0.8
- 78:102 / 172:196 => 3.0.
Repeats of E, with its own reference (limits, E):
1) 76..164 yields 81.0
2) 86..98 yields 89.0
